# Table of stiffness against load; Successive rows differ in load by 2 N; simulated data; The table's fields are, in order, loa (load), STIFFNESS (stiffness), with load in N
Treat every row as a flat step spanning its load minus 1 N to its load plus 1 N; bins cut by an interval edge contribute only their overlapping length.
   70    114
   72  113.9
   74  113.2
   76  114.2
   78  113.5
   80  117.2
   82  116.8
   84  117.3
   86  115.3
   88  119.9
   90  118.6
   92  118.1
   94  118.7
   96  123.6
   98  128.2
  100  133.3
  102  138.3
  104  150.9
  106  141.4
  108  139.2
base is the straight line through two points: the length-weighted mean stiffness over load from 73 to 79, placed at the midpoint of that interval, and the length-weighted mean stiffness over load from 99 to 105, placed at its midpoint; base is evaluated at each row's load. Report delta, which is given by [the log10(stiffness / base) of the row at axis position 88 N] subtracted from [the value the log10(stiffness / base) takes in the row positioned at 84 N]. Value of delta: 0.01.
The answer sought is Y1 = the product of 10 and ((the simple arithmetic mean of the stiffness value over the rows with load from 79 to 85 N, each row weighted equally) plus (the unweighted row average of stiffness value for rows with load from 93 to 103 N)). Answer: 2455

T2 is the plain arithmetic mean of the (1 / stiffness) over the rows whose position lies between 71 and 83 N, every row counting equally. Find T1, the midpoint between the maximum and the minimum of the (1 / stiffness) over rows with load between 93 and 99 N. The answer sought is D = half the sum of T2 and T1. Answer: 0.0084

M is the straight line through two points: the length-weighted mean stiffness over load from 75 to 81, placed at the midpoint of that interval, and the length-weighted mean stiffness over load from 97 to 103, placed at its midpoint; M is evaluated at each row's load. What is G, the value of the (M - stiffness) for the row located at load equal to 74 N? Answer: -2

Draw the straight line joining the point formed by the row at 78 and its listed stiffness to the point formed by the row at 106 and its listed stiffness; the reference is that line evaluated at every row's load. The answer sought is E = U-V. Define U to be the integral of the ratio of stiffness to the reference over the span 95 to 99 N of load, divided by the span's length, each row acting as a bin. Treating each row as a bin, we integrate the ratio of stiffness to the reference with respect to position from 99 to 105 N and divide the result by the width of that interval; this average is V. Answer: -0.07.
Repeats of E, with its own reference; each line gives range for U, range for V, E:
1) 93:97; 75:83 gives -0.08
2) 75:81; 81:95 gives 0.06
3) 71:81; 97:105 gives 0.02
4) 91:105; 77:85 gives -0.02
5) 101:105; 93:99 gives 0.11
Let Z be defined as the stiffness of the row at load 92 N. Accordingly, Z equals 118.1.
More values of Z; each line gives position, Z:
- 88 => 119.9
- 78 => 113.5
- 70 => 114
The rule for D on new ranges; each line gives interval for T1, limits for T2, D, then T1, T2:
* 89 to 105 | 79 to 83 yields 0.0080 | 0.0075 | 0.0085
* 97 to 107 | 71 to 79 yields 0.0080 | 0.0072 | 0.0088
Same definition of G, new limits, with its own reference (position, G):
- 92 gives 9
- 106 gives -3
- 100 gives 0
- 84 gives 3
